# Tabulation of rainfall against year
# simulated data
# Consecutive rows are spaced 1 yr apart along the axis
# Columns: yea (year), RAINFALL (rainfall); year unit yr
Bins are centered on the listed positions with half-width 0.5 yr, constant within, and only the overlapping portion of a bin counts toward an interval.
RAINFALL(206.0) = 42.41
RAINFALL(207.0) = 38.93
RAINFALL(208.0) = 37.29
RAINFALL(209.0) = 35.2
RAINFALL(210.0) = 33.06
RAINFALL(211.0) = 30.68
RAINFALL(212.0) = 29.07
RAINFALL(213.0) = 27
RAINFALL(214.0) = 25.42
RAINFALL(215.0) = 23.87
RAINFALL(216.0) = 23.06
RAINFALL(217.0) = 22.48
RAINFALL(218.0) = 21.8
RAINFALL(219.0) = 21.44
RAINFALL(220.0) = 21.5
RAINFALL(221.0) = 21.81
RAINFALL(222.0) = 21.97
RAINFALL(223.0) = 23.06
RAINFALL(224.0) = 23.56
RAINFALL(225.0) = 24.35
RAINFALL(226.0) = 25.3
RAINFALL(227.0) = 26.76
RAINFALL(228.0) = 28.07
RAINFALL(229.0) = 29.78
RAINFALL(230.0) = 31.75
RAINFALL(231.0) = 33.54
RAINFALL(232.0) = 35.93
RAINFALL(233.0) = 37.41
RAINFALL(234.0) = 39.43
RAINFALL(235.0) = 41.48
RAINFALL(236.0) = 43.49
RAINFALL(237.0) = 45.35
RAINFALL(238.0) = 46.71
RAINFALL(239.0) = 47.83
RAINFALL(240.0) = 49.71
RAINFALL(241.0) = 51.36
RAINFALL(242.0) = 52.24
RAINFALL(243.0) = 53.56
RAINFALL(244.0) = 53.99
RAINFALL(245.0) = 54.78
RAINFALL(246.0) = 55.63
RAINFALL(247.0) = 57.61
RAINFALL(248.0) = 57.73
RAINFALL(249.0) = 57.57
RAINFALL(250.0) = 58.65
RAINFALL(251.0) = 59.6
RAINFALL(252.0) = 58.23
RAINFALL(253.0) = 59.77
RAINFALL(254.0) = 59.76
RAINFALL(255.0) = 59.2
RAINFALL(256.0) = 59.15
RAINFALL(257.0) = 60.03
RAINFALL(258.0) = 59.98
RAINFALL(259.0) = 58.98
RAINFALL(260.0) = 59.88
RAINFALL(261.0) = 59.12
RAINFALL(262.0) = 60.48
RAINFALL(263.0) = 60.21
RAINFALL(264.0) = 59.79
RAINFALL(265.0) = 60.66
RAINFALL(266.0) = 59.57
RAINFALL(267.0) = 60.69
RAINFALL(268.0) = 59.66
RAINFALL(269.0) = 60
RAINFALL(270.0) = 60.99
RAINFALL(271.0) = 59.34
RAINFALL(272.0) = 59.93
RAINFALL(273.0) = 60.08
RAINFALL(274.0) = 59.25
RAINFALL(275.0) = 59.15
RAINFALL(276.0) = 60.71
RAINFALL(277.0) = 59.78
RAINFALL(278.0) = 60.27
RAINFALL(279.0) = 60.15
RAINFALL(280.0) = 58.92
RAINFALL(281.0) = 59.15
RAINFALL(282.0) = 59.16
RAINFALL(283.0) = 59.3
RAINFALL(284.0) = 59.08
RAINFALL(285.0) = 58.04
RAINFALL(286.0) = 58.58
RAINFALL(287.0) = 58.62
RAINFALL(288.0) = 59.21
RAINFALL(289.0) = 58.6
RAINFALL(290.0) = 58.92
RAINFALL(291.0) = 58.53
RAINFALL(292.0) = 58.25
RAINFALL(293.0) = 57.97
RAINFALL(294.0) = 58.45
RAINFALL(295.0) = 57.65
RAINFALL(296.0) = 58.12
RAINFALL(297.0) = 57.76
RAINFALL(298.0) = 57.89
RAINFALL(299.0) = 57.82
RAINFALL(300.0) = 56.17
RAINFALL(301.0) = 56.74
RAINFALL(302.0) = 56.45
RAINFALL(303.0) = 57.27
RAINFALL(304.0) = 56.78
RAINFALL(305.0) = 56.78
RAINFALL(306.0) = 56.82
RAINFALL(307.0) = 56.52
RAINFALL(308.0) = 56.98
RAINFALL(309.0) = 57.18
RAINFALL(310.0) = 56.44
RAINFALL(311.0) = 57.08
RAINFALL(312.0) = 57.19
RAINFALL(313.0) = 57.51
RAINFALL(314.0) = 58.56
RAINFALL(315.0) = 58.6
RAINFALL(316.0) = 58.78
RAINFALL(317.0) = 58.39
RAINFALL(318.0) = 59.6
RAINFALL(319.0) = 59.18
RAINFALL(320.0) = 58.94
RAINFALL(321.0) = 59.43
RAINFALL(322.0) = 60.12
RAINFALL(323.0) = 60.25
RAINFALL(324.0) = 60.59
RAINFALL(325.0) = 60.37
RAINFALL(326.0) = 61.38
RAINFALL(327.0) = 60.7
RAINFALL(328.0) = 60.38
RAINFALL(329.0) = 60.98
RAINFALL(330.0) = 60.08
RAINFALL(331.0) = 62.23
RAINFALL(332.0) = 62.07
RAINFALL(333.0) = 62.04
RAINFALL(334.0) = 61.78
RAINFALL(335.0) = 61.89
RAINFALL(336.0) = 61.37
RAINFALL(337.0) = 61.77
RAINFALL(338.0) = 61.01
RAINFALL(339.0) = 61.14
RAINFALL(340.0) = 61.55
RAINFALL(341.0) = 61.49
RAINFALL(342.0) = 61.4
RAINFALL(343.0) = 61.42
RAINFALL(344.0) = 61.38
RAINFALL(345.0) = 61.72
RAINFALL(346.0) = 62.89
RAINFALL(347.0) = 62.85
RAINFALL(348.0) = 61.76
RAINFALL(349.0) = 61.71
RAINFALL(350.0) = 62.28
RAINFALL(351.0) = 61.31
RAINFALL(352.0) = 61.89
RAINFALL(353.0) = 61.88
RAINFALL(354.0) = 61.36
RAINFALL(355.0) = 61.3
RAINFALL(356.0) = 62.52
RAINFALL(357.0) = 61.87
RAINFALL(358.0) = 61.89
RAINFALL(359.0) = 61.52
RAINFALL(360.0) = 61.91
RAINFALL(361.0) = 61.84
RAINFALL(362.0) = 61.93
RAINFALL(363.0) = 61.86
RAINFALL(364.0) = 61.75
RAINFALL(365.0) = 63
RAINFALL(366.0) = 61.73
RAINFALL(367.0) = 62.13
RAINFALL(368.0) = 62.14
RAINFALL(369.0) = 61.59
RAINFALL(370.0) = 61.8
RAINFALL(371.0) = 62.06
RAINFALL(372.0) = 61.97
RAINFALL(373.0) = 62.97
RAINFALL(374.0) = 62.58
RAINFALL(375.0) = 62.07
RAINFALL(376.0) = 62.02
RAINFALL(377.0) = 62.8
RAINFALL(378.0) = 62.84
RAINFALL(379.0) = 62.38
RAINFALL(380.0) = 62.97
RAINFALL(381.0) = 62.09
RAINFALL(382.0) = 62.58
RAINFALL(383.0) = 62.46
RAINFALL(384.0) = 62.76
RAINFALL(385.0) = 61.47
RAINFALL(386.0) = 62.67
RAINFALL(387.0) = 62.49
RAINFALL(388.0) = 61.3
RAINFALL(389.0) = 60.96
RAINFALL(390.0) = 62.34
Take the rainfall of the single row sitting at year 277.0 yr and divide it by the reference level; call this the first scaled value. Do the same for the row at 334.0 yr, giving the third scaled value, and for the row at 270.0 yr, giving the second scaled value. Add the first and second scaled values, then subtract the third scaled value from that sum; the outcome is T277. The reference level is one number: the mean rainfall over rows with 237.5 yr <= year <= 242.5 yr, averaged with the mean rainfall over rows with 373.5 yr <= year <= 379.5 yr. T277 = 1.05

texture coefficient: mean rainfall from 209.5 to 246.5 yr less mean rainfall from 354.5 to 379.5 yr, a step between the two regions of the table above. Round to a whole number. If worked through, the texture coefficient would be -28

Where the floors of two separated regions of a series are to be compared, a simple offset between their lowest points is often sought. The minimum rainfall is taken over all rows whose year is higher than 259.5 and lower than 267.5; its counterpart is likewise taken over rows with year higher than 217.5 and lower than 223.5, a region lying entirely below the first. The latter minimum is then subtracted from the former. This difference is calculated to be 38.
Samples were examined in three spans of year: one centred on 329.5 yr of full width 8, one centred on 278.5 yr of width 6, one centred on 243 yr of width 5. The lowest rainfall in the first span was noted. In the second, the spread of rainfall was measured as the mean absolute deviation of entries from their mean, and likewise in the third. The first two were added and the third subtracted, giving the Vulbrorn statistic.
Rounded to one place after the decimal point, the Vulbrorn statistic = 59.5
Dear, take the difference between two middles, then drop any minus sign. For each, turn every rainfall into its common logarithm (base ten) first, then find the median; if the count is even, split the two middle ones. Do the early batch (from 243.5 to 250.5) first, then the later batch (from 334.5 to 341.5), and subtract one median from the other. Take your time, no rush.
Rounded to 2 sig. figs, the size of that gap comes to 0.029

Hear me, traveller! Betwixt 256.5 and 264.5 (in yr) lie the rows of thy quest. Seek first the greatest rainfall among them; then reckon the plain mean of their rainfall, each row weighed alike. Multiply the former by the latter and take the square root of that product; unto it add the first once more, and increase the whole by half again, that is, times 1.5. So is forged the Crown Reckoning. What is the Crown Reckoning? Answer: 181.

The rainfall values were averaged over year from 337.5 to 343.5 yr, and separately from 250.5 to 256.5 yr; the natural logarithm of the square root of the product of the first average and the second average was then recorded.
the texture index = 4.10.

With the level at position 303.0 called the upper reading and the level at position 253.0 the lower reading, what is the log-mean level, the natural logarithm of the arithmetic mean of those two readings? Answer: 4.07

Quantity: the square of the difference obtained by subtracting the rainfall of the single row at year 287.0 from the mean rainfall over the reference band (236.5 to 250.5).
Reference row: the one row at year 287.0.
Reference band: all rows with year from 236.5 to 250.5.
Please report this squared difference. 31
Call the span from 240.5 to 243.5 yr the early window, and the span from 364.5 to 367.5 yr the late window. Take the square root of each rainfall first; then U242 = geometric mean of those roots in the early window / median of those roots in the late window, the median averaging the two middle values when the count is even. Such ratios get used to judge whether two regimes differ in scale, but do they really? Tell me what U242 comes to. 0.92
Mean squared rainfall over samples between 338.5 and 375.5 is 3832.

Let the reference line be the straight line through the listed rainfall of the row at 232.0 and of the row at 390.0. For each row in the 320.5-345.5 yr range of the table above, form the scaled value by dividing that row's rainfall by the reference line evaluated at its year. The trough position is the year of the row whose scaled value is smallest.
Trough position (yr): 344.0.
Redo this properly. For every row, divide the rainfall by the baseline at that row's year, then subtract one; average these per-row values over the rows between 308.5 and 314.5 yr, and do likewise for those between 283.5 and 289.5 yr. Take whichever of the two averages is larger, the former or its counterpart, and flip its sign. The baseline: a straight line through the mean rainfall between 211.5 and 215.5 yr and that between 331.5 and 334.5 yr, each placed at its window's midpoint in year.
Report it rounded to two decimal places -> -0.22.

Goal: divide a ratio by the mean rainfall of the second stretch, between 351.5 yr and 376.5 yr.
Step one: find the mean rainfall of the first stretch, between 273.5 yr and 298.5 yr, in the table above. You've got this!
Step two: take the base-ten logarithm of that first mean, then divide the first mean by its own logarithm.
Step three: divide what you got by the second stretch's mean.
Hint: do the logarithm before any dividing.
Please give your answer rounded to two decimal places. 0.54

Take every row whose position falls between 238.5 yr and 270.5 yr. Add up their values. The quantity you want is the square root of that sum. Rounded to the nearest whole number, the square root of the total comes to 43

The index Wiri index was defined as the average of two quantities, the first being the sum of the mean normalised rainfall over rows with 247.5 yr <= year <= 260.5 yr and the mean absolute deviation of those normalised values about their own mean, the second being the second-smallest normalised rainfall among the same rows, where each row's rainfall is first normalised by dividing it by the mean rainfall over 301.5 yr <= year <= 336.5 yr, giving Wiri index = 0.99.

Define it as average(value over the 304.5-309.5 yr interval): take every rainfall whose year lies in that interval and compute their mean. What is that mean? 56.9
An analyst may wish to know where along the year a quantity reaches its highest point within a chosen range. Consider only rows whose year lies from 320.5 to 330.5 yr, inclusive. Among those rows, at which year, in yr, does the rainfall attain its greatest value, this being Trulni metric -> 326.0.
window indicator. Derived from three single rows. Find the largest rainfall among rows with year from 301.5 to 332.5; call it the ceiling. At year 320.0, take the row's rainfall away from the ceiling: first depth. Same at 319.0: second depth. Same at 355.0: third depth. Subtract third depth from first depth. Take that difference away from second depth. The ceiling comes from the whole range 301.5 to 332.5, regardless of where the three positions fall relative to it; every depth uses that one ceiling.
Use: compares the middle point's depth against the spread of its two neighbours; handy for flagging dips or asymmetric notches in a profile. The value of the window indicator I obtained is 1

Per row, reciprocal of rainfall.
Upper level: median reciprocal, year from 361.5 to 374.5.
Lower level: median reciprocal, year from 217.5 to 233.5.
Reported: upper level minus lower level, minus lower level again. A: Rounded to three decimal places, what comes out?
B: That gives -0.064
